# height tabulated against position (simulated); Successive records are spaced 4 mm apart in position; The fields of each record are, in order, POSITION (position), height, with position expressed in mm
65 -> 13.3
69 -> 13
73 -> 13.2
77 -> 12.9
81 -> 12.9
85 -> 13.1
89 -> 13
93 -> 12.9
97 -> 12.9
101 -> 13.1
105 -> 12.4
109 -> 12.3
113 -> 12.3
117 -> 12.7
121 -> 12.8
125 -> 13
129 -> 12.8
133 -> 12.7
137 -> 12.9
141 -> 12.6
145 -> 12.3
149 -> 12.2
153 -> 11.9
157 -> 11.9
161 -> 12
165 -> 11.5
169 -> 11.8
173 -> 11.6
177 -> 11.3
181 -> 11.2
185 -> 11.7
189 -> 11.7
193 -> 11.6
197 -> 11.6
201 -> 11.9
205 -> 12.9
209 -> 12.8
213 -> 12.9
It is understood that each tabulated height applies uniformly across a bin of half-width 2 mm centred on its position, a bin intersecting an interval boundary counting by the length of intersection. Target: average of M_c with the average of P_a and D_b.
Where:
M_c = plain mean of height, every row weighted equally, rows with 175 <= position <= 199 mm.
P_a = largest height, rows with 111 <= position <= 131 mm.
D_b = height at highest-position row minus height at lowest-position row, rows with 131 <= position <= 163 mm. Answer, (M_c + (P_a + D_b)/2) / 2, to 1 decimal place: 8.8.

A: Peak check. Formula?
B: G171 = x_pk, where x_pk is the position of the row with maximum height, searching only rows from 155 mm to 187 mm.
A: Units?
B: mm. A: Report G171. 161 mm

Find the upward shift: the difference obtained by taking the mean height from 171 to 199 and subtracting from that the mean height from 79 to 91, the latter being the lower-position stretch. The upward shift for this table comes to -1.5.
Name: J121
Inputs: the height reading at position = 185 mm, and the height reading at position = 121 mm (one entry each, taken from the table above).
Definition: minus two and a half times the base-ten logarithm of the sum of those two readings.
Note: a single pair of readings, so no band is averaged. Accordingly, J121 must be -3.47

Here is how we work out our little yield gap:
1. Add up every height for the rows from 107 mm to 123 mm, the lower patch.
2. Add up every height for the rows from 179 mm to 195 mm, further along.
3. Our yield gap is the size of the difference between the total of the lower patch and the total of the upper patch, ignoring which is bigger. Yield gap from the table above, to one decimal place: 3.9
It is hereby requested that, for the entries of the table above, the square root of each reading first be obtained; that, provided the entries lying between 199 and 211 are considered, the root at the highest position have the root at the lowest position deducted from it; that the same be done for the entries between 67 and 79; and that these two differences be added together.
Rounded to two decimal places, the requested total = 0.11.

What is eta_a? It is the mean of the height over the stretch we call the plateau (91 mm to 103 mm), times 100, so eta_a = 1297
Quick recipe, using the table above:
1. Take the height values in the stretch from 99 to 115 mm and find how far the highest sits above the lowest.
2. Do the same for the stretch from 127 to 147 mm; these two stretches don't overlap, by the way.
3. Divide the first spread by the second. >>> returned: 1.3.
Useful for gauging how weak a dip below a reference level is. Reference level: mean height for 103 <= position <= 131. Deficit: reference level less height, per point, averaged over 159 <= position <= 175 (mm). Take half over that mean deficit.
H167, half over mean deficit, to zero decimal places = 1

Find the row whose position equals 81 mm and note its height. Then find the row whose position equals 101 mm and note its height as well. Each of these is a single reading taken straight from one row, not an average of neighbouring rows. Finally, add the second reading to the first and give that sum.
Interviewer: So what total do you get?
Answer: 26.0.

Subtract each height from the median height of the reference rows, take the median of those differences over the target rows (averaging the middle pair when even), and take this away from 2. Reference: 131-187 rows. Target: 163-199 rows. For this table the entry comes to 1.7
